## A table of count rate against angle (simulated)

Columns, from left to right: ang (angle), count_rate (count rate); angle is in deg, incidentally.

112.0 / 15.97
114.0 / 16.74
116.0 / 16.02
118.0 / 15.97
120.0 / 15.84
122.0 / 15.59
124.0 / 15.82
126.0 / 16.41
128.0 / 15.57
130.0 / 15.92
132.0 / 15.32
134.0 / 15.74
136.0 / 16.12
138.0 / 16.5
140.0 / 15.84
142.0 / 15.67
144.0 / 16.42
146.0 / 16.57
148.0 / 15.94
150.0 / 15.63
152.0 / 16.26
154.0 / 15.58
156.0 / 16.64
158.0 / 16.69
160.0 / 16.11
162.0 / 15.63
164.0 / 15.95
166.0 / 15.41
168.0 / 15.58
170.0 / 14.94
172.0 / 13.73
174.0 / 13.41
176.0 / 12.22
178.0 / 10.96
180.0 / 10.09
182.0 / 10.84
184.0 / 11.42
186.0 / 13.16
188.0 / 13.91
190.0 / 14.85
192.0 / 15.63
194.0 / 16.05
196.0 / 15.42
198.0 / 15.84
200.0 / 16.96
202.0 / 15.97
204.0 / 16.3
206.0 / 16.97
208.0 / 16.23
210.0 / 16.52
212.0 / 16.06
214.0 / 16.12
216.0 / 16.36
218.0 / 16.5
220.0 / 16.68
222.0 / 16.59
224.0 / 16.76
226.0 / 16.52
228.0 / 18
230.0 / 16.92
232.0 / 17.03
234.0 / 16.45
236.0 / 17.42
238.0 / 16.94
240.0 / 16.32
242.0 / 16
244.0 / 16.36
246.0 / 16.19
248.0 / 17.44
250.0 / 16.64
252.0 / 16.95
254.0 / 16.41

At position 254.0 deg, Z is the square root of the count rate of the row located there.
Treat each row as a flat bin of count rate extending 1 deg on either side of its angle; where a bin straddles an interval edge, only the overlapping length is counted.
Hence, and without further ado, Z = 4.05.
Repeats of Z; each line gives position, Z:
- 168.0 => 3.95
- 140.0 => 3.98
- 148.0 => 3.99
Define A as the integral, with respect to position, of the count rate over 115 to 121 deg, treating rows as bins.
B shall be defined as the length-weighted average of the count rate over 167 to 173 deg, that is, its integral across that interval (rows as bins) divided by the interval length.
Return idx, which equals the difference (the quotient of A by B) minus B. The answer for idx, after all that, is -8.3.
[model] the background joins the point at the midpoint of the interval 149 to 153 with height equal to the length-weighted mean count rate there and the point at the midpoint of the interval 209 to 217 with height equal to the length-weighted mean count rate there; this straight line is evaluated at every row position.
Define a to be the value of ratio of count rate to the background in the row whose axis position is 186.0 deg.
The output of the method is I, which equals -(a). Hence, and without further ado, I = -0.82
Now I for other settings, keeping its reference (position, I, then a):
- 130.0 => -1.01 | 1.01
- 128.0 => -0.98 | 0.98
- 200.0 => -1.05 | 1.05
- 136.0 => -1.02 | 1.02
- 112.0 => -1.01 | 1.01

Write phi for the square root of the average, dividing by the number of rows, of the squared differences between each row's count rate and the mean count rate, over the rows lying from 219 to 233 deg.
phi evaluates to 0.47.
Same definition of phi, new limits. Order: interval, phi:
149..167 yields 0.44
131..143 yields 0.37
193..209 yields 0.50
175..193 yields 1.82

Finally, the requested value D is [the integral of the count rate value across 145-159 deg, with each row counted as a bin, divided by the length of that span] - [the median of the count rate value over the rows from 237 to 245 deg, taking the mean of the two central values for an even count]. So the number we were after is -0.15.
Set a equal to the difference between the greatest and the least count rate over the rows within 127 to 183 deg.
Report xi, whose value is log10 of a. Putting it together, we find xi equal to 0.8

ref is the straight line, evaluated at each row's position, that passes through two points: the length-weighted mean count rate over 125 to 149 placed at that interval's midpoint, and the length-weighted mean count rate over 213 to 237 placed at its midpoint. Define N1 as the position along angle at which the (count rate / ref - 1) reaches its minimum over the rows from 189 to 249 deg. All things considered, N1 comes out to 190.0 deg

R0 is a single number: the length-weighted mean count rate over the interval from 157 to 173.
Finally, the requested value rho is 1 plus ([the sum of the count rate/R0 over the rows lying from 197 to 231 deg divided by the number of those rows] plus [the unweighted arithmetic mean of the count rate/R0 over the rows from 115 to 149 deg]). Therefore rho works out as 3.10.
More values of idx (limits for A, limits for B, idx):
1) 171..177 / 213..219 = -11.5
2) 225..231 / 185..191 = -6.6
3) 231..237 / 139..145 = -9.6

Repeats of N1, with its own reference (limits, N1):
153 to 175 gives 174.0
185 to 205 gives 186.0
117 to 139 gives 132.0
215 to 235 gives 234.0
